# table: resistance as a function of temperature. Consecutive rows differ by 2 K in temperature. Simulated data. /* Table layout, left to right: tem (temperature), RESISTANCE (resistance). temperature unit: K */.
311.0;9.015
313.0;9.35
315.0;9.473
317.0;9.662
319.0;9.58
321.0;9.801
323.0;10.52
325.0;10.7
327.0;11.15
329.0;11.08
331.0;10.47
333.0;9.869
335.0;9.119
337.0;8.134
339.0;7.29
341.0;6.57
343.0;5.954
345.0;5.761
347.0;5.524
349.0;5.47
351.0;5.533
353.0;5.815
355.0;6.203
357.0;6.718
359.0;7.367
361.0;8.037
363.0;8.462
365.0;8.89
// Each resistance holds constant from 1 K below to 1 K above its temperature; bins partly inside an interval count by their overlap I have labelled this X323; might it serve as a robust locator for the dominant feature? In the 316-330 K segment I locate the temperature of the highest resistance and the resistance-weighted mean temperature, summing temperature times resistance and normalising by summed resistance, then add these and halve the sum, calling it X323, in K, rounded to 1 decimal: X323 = 325.1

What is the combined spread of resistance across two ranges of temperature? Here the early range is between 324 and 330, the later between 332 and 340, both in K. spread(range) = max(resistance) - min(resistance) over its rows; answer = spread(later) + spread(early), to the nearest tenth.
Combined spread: 3.0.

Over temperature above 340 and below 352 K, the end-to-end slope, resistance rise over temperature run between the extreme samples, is -0.1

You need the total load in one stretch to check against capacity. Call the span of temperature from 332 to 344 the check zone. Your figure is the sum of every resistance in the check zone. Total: 47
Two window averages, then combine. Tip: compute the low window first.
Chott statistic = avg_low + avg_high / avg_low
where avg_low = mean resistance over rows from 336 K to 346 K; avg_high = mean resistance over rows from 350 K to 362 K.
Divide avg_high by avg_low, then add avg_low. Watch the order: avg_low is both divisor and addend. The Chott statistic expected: 7.7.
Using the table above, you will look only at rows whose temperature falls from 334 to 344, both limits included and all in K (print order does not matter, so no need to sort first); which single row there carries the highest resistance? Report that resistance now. 9.119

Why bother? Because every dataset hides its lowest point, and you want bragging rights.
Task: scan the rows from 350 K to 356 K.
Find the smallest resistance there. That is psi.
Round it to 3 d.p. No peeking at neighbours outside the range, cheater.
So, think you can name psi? 5.533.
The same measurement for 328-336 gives 9.119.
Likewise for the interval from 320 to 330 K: 9.801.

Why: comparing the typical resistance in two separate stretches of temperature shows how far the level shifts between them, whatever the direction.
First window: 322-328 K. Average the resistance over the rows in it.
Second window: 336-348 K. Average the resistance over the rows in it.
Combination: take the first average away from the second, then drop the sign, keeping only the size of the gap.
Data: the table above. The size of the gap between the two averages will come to 4.3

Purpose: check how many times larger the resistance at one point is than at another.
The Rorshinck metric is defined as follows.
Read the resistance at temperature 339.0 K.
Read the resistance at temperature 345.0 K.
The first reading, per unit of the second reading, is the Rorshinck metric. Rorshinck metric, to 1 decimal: 1.3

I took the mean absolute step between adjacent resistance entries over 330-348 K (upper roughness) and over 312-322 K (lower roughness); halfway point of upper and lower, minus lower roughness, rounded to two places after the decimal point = 0.23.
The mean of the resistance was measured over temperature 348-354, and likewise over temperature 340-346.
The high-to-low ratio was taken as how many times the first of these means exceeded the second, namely 0.92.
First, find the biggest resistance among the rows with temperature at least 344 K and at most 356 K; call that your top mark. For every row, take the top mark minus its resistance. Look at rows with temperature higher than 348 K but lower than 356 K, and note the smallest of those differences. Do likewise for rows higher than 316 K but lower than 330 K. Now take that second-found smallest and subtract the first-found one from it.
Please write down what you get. -4.9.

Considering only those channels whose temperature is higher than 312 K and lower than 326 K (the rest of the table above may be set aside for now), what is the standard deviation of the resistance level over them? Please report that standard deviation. 0.5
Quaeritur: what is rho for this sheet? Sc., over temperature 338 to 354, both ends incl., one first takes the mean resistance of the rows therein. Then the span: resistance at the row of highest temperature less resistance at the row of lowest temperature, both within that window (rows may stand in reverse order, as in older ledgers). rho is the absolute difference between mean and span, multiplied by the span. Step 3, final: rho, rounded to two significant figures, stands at -11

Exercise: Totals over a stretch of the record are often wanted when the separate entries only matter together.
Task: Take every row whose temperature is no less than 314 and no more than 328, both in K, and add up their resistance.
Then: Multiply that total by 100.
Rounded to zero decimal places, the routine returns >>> 7089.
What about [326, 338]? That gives 5982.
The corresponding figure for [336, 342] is 2199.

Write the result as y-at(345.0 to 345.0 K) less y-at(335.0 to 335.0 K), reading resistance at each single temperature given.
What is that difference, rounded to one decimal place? -3.4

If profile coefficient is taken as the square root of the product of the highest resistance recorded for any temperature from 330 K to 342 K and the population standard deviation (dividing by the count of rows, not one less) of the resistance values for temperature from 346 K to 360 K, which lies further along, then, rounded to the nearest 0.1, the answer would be 2.6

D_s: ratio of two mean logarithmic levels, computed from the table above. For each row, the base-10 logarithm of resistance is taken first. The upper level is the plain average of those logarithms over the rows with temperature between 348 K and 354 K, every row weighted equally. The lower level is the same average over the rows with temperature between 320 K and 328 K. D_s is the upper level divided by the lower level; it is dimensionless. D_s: 0.73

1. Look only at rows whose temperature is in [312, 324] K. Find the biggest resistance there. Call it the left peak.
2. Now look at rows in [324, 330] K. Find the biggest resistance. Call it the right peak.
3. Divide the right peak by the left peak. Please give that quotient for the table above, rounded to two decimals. 1.06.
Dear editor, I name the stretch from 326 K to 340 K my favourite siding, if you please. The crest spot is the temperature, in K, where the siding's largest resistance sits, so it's 327.0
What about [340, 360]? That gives 359.0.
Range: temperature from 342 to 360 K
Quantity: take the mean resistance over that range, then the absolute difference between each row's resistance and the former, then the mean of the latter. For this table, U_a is 0.48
